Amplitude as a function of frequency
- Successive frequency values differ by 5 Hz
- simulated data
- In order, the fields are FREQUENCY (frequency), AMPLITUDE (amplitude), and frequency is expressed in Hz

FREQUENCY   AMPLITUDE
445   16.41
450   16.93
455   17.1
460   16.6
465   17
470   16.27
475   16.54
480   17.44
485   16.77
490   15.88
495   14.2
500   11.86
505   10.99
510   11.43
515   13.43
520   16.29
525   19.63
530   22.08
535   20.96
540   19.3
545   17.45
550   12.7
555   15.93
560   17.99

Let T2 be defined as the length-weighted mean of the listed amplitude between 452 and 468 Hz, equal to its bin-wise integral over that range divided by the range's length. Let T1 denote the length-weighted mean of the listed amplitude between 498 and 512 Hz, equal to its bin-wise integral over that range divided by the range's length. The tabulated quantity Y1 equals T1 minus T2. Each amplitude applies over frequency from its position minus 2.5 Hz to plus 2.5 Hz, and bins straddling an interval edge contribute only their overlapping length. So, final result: -5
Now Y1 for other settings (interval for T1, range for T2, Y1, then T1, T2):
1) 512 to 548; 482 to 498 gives 3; 18.3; 15.6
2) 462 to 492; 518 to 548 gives -3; 16.7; 19.2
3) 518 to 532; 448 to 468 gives 2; 19.3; 16.9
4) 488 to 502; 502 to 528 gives 0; 14.0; 14.5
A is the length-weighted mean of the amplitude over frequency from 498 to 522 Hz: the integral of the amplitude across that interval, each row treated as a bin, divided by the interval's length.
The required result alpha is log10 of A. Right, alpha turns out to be 1.11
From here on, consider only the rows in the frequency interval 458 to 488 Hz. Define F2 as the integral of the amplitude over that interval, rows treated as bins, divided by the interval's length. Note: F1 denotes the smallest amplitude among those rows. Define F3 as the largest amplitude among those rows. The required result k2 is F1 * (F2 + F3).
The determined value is 556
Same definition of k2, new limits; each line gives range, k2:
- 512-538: 543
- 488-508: 319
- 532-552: 493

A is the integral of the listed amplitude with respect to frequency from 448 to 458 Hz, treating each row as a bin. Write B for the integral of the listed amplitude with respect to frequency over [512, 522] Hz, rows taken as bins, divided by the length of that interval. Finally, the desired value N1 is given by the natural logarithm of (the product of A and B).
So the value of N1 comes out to 7.82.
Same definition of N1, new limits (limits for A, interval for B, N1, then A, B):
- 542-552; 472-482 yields 7.87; 154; 16.9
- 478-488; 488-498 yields 7.83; 170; 14.8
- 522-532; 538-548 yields 8.22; 206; 18.0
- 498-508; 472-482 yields 7.57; 114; 16.9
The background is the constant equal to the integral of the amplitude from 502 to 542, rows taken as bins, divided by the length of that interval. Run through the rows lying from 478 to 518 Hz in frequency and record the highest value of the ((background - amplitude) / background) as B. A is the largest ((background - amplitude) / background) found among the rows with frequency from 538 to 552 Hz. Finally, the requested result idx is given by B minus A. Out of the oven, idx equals 0.10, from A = 0.24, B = 0.34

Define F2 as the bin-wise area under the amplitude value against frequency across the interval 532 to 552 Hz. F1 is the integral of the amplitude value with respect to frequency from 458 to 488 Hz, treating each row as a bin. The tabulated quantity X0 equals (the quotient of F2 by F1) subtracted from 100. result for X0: 99.3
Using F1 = 503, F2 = 357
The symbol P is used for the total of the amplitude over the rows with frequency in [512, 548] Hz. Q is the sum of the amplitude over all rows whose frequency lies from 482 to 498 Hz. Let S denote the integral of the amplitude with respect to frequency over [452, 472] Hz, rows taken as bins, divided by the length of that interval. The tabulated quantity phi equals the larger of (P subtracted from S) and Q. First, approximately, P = 129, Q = 47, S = 17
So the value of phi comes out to 47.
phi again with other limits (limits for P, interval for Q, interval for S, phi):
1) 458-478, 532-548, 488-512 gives 58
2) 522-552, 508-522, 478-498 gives 41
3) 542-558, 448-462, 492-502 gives 51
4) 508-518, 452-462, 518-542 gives 34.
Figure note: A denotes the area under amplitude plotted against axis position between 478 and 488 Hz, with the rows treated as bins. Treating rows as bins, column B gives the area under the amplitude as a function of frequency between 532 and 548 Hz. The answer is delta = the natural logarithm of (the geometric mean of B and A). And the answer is 5.43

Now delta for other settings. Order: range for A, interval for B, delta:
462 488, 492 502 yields 5.48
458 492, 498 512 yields 5.71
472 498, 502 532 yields 6.09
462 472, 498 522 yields 5.42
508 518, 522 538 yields 5.32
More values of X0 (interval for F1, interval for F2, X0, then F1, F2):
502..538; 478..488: 99.7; 590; 170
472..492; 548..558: 99.6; 333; 146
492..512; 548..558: 99.4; 245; 146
